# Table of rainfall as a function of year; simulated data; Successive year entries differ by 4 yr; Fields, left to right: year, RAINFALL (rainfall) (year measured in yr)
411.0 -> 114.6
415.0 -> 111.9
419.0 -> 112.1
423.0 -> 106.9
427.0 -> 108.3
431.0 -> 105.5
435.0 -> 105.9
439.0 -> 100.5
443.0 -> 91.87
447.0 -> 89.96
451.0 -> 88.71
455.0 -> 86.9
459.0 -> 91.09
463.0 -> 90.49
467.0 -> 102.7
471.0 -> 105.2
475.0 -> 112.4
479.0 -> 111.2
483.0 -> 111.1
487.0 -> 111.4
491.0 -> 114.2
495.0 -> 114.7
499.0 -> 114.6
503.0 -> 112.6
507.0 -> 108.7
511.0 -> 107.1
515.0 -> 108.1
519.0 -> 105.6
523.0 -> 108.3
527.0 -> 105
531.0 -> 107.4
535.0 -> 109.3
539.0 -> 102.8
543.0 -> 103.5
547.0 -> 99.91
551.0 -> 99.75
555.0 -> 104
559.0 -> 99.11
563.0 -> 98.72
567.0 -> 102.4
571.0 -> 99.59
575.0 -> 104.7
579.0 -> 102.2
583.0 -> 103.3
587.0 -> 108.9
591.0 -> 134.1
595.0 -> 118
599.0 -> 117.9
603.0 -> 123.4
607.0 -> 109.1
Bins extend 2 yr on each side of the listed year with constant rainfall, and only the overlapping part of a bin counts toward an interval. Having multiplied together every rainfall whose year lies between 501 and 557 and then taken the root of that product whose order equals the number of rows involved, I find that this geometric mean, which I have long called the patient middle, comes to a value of 106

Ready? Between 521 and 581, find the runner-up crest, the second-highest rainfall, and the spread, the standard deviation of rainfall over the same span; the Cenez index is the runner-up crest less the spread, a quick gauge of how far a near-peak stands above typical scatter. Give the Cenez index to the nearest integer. 105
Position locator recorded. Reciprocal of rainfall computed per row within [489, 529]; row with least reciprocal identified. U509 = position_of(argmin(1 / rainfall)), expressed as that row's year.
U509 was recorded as 495.0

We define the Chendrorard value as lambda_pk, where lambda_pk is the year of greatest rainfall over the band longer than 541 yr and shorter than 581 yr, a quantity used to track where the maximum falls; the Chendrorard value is 575.0 yr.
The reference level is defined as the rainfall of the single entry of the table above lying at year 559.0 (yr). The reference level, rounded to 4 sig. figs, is 99.11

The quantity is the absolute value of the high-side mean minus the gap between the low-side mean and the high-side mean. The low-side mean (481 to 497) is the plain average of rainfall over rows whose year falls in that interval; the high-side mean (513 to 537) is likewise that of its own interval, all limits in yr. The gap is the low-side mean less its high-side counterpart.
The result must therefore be 102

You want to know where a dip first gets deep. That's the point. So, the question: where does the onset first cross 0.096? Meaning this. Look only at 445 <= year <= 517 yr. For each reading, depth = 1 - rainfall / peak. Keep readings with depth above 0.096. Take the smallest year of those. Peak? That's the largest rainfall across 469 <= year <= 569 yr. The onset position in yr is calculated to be 447.0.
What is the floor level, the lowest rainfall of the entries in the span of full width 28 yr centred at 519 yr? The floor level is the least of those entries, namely 105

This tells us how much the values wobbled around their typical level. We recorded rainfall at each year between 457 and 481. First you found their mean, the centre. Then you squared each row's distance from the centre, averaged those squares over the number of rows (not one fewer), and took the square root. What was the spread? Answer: 8.7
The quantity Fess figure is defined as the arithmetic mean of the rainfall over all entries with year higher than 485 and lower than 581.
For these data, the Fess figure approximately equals 106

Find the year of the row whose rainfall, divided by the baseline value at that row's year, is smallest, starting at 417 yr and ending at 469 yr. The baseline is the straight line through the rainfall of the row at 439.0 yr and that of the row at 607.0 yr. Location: 455.0 yr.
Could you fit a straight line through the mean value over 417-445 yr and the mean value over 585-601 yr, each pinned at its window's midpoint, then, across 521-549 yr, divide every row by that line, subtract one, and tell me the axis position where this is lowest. 547.0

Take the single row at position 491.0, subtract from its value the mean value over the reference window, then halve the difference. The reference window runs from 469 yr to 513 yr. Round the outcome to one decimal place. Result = 1.5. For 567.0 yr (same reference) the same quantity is -4.4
